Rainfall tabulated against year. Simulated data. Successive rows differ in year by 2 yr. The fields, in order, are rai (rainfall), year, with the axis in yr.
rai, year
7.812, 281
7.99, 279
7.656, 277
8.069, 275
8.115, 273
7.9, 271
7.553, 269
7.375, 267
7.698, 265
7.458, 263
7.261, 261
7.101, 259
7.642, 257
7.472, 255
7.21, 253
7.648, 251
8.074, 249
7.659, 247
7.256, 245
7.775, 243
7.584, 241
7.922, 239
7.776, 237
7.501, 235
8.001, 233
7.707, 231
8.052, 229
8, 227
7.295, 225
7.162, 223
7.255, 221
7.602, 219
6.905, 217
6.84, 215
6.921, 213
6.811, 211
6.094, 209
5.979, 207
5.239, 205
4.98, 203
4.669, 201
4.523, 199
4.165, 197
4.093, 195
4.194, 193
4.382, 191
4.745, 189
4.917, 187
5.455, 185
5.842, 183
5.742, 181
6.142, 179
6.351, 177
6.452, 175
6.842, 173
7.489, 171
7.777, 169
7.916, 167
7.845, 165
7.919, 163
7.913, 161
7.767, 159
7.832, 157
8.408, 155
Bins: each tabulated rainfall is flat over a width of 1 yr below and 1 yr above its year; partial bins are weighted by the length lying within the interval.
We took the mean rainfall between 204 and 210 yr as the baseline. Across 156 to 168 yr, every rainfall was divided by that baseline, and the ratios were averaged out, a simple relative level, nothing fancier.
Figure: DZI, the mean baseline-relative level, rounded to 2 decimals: 1.36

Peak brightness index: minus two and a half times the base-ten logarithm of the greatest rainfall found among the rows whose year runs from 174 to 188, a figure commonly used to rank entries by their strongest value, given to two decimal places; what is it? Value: -2.02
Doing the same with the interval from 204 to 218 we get -2.10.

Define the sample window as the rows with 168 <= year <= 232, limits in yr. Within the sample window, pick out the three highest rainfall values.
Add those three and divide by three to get 7.94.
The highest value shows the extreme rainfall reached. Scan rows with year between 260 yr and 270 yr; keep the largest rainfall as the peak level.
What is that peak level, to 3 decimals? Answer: 7.698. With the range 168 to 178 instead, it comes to 7.777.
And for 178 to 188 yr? 6.142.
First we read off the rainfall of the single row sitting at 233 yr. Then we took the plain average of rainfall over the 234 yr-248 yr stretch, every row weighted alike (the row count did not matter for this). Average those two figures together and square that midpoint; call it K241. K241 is 61.2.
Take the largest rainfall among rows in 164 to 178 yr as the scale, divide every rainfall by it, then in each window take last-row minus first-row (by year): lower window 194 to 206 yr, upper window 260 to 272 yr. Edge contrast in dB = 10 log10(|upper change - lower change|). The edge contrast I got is -12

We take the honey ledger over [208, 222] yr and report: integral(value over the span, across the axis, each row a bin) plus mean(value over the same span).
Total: 104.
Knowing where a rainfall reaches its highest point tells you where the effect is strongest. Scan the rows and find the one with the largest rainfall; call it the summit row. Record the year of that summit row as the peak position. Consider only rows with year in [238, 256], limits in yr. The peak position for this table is 249 yr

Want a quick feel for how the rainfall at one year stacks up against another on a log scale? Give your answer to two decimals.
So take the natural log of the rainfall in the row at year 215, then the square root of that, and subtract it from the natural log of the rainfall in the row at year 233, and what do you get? 0.69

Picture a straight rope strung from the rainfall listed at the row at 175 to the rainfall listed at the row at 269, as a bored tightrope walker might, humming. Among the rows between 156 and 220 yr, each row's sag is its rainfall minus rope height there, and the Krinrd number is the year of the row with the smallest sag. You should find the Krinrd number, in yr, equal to 195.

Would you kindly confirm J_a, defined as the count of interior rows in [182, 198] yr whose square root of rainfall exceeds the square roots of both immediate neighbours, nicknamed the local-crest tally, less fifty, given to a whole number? -50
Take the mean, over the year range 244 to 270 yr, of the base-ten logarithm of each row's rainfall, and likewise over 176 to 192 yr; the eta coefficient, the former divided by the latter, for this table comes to 1.19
